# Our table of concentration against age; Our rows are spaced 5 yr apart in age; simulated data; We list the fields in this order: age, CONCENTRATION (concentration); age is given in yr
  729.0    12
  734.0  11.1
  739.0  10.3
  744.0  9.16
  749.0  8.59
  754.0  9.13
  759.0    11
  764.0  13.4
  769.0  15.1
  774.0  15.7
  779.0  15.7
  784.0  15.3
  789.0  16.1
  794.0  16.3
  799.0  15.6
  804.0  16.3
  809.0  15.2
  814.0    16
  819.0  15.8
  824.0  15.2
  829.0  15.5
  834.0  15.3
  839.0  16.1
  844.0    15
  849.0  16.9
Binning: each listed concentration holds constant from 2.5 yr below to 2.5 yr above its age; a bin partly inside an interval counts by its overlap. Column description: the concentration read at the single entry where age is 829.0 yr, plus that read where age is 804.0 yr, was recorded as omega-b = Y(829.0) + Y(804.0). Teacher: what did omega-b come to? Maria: 31.8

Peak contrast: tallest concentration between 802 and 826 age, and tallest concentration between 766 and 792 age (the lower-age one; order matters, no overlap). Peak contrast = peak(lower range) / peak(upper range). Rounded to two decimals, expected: 0.99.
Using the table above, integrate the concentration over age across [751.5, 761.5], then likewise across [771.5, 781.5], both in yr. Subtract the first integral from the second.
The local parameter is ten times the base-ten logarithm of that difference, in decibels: 17.5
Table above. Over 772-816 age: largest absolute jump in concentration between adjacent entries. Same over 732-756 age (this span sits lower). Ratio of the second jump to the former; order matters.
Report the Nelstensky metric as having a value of 1.0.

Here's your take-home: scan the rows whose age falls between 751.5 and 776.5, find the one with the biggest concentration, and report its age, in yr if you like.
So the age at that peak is 774.0 yr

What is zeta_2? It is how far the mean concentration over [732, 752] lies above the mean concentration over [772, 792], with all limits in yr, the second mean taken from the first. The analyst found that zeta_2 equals -6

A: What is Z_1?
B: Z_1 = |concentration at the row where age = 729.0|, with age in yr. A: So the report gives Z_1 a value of 12.0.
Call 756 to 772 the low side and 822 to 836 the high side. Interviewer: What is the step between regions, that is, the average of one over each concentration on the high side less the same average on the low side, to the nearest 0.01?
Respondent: -0.01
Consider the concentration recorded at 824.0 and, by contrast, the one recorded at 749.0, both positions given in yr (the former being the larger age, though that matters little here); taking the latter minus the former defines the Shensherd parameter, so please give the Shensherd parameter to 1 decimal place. -6.6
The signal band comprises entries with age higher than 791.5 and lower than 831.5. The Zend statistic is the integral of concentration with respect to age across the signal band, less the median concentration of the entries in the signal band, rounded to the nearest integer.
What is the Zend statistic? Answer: 614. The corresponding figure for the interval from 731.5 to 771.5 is 428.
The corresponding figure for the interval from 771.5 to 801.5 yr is 458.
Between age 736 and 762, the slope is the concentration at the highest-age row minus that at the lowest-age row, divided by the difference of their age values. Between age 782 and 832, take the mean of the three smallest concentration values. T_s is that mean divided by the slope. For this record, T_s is 435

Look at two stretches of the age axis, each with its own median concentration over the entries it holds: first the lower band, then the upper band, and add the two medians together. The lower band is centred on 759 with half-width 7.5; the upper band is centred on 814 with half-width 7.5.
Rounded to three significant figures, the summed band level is 26.8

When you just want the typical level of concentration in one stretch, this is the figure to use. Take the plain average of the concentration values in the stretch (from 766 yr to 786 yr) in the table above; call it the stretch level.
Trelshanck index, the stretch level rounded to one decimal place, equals 15.4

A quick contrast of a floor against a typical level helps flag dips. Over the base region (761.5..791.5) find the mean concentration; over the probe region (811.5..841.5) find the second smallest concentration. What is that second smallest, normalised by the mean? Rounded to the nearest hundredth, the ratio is 1.01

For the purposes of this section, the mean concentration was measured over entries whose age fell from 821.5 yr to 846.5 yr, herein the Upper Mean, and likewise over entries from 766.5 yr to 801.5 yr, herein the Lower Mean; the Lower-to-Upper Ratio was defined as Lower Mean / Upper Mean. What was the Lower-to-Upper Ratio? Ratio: 1.02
